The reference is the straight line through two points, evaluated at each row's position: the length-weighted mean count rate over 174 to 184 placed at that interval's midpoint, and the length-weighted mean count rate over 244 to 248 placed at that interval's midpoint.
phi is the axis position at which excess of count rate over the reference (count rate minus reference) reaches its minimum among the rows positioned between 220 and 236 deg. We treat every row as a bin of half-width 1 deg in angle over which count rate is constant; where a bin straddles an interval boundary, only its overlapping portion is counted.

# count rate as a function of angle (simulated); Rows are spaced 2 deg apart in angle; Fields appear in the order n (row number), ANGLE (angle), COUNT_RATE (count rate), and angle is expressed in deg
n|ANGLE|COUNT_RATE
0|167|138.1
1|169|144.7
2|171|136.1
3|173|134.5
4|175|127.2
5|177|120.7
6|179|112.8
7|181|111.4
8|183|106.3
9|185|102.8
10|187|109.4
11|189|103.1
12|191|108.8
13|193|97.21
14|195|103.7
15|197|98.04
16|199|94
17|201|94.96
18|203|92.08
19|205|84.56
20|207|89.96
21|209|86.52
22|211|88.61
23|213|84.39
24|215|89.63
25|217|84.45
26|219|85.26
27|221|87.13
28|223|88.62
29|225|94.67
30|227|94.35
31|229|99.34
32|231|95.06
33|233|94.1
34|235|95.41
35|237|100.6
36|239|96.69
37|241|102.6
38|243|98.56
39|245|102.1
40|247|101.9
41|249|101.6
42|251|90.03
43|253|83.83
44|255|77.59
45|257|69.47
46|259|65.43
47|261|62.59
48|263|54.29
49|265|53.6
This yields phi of 221 deg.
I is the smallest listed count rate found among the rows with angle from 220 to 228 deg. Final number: 87.13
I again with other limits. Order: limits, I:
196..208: 84.56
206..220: 84.39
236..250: 96.69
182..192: 102.8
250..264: 54.29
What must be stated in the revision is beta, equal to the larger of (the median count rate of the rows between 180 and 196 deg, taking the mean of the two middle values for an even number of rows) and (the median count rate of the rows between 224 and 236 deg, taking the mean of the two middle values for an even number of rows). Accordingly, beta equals 105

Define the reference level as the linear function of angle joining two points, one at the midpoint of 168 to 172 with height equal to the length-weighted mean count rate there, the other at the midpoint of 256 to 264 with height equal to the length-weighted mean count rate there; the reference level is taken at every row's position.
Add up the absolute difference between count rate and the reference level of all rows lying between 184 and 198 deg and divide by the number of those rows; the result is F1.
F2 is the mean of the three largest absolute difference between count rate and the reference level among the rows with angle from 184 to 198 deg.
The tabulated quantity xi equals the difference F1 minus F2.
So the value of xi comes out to -4.0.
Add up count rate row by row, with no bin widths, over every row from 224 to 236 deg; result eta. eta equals 573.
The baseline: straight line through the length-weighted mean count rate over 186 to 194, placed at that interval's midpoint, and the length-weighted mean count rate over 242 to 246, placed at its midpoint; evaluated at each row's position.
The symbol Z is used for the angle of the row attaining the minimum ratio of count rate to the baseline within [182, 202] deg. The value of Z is 199 deg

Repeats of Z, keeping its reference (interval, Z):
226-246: 227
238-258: 257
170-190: 185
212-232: 213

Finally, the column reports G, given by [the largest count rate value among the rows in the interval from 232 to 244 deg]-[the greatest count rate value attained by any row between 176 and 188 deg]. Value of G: -18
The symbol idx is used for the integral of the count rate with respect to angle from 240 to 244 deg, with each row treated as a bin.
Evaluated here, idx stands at 402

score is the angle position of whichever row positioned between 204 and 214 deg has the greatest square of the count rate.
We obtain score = 207 deg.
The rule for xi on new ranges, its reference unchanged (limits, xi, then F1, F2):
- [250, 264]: -6.7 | 8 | 15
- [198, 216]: -3.3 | 19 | 22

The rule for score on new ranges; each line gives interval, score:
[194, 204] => 195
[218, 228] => 225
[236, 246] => 241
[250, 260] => 251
